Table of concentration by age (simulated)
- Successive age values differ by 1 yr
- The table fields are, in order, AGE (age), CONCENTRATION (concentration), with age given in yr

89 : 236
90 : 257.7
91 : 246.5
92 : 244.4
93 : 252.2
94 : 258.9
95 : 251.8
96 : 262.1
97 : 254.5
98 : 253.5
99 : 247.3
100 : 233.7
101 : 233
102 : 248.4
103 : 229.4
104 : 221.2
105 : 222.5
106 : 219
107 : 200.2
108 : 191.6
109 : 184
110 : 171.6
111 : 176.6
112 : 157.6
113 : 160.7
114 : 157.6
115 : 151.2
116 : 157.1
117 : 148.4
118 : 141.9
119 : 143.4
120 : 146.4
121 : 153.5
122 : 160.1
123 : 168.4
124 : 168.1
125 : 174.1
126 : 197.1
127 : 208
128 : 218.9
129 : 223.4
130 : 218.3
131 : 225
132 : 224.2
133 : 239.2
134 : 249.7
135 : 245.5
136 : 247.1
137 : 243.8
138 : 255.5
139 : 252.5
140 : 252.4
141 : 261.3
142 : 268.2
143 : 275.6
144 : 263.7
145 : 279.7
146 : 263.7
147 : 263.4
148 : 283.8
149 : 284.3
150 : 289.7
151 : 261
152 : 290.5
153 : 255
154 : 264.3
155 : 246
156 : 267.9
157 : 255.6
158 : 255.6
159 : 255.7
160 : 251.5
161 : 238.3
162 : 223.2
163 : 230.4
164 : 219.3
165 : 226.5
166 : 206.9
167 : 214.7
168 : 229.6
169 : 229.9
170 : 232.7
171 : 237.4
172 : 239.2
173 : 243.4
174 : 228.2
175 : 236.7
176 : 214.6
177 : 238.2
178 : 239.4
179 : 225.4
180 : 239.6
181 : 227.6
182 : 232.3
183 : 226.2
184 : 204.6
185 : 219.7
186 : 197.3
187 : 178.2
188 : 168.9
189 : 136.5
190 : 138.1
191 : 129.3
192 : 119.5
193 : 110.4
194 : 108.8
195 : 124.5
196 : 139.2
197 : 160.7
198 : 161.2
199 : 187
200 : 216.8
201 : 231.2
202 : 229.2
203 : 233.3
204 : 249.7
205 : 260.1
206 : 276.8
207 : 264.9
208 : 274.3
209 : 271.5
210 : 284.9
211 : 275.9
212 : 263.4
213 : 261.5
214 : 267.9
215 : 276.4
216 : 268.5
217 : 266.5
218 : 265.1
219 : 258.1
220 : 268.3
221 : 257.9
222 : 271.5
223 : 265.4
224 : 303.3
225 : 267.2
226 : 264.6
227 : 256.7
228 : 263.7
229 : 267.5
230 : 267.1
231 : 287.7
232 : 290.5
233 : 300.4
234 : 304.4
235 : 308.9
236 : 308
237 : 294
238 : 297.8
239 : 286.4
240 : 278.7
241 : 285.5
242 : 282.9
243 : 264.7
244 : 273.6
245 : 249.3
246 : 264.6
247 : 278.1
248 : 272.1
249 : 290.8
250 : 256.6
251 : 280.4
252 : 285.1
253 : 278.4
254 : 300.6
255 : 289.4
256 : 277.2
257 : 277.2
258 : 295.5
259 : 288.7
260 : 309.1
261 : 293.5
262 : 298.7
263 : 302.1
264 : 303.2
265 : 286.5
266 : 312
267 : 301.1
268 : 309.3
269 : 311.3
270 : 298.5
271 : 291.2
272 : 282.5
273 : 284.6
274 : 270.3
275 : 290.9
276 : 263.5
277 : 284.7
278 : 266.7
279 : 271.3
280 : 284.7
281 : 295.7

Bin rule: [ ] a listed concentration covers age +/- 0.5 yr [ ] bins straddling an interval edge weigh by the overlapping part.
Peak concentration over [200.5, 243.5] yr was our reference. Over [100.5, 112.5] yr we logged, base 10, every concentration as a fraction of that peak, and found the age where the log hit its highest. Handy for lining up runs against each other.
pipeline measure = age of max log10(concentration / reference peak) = 102 yr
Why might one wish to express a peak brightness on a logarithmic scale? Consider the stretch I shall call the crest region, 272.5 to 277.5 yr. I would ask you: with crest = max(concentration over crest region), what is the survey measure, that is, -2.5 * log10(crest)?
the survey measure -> -6.16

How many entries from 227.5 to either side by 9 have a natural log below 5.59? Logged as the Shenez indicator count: 9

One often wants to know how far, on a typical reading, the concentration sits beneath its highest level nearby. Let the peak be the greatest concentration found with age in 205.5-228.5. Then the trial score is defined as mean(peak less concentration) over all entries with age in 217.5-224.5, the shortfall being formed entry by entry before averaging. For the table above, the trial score 33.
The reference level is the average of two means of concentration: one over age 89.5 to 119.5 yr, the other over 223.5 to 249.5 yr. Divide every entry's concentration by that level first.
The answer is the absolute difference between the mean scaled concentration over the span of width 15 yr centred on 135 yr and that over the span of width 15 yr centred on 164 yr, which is 0.03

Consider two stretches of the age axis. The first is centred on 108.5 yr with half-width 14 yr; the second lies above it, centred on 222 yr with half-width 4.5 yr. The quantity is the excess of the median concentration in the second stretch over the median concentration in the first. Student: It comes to 78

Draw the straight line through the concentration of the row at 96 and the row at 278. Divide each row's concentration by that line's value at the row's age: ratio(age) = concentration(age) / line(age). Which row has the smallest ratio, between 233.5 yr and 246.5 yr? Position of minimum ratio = 245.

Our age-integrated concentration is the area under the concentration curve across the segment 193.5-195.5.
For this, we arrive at 233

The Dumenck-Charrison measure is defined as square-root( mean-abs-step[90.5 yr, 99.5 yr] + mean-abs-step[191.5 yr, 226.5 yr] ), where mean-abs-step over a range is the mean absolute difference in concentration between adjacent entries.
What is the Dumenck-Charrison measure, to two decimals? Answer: 4.20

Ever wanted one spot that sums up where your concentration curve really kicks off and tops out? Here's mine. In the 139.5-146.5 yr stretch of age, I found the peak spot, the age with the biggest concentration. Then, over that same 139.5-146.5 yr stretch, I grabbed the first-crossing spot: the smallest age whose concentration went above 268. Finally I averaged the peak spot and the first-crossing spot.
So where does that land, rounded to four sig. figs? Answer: 143.5 yr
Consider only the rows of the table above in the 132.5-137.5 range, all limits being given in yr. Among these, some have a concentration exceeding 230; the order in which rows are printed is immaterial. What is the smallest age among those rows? 133 yr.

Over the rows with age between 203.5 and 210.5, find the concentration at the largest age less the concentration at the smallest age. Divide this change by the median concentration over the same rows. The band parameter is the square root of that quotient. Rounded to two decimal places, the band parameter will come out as 0.36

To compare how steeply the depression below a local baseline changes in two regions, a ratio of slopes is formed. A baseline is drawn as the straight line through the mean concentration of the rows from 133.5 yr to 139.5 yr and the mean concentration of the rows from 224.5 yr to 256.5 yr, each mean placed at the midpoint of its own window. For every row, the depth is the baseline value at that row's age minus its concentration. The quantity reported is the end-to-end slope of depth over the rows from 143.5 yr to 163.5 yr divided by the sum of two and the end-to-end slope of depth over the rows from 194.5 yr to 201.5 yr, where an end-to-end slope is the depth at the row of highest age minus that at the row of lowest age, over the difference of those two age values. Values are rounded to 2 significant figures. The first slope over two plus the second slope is -0.13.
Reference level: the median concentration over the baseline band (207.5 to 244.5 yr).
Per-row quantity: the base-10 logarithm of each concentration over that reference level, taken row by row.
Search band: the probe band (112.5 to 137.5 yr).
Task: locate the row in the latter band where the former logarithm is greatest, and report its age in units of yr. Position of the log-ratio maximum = 134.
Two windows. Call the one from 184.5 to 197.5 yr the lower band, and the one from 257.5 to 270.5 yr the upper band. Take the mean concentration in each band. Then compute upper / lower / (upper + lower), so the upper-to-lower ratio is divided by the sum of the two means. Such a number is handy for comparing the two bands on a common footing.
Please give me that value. 0.0045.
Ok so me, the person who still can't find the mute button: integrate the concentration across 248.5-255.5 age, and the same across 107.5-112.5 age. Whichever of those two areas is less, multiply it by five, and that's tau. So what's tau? 4407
